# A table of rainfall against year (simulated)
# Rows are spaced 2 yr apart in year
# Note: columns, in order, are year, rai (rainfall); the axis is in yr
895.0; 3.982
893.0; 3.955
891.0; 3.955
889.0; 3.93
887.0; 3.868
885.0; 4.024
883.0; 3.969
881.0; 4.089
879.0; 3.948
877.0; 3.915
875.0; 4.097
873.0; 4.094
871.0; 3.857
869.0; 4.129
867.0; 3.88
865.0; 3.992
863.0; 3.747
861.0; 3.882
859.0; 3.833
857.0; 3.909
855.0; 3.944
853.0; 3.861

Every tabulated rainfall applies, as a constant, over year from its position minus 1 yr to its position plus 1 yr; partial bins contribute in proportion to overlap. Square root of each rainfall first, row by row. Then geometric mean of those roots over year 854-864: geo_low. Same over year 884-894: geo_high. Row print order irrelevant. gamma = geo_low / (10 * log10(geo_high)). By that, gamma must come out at 0.659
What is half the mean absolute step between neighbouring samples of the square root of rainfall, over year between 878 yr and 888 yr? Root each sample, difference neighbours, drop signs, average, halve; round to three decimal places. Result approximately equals 0.015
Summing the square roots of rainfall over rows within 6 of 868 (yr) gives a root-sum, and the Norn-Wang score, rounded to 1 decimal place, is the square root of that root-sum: 3.5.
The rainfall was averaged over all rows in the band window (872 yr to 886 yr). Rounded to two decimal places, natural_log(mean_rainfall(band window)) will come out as 1.39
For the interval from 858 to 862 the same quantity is 1.35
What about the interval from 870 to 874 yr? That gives 1.38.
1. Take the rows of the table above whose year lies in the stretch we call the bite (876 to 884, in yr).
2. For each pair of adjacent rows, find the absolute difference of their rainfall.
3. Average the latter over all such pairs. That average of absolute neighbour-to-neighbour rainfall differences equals 0.098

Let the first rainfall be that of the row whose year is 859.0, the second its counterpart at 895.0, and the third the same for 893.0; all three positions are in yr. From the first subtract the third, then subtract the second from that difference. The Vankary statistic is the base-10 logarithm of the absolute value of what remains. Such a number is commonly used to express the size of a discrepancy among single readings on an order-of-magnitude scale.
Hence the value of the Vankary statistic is 0.613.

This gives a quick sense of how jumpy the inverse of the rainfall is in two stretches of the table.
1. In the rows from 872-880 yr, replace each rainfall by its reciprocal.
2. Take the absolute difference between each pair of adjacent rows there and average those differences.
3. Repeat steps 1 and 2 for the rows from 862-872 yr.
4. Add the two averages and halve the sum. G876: 0.0093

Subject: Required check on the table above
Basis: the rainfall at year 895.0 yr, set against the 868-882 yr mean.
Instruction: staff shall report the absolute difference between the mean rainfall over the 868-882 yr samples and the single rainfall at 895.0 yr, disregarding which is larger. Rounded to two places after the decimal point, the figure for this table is 0.04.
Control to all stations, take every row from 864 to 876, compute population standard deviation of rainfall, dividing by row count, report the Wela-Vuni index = 0.108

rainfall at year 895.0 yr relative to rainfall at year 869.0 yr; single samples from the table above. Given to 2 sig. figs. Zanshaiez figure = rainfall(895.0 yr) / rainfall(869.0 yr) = 0.96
